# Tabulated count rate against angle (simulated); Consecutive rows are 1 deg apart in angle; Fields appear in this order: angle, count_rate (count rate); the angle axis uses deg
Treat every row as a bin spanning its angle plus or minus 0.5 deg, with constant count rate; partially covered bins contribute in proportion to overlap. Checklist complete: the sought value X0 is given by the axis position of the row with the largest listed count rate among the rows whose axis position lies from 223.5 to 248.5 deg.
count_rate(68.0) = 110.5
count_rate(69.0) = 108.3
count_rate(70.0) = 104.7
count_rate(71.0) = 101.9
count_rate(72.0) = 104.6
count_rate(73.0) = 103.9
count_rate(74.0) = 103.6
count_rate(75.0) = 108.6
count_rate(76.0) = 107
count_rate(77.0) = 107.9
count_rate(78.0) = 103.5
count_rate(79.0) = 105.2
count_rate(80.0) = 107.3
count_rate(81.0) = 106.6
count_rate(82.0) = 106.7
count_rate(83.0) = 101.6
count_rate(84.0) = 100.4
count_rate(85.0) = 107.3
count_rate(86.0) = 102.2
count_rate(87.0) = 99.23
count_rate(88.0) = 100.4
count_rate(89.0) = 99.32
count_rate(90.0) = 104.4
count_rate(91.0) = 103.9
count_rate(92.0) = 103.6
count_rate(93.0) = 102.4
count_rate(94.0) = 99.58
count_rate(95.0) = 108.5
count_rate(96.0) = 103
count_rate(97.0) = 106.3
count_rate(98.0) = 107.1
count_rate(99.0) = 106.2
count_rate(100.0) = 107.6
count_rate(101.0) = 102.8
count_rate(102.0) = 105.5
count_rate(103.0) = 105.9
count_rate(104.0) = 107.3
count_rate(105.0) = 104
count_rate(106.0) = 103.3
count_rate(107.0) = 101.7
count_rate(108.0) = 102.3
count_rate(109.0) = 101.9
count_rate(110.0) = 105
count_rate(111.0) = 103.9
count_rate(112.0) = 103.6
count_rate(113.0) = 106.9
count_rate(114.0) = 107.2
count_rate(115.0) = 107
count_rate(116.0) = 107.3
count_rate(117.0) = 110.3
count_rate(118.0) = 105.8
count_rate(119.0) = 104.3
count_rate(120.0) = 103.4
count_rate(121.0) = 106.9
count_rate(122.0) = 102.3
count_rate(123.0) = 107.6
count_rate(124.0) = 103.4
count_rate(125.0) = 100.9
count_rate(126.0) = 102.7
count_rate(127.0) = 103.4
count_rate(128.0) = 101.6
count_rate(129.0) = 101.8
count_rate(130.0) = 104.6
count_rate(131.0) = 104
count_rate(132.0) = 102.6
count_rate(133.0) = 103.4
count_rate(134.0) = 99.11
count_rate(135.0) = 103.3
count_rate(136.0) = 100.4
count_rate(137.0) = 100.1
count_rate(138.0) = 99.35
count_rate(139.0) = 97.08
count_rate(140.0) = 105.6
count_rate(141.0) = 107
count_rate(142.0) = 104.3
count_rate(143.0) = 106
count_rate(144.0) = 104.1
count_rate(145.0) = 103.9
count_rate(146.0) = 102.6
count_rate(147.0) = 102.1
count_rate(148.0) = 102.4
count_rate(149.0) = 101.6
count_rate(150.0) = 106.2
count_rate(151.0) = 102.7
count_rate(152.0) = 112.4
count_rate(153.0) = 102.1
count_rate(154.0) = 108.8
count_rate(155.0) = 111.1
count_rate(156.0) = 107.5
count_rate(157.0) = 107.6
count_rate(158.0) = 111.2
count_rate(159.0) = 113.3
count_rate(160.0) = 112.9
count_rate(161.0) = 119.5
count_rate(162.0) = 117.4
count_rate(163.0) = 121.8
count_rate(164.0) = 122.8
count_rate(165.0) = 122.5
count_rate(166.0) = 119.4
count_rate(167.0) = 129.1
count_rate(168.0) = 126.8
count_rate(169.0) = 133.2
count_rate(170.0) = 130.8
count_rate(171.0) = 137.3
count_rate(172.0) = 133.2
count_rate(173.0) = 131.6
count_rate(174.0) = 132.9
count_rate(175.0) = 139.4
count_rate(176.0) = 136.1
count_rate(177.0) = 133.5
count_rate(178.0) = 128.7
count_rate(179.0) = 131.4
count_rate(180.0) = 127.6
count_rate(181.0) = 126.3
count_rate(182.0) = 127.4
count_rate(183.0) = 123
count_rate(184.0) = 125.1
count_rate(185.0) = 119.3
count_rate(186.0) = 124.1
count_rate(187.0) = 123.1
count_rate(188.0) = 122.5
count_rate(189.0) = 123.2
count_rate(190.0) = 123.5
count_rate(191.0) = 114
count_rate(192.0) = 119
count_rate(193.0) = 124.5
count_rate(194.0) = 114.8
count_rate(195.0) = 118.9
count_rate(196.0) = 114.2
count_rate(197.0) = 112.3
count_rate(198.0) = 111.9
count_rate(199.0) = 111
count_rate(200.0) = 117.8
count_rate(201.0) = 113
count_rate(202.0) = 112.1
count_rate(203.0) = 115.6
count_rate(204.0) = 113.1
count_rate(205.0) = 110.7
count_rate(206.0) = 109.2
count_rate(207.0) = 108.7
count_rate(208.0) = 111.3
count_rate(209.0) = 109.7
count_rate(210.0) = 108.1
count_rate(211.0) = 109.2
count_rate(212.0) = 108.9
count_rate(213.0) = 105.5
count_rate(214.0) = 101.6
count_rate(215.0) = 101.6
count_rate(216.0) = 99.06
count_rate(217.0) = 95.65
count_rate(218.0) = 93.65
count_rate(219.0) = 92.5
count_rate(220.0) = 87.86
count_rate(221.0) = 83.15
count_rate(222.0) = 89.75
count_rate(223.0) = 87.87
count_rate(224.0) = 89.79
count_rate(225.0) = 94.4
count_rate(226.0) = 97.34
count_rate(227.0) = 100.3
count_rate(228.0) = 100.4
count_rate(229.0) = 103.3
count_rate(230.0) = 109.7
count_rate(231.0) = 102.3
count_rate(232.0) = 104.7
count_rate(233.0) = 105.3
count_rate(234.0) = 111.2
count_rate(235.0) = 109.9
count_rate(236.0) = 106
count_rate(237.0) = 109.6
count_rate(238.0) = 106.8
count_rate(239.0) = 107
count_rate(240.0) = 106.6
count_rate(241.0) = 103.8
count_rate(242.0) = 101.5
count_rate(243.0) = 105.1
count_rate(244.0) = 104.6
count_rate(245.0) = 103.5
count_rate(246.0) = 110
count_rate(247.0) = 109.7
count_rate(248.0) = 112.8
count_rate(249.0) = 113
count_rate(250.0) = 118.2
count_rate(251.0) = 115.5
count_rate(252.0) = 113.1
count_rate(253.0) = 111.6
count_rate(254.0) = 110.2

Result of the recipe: 248.0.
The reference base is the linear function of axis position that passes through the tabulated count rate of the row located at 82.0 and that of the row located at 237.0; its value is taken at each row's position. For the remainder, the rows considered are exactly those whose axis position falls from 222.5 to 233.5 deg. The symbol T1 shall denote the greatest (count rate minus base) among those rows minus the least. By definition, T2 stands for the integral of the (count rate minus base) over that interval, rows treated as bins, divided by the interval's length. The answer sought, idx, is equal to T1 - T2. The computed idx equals 32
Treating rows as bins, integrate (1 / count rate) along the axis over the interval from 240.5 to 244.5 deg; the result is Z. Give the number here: 0.0386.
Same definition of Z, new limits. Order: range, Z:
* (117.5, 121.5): 0.0381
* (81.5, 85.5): 0.0385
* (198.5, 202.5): 0.0353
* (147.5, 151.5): 0.0388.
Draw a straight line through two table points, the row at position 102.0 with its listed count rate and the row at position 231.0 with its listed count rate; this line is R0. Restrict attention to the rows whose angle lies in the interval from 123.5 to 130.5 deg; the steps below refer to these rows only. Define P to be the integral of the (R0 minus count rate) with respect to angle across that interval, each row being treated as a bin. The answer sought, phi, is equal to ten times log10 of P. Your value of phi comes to 12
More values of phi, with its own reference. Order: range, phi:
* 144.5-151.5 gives 10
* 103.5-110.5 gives 11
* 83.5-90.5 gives 14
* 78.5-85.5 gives 8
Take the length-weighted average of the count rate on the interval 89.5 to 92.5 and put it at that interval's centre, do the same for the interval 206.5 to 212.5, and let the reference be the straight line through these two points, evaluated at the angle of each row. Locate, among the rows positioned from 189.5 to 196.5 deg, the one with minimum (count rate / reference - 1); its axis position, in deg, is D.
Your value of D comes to 196.0 deg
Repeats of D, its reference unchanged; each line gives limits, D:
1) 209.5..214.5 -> 214.0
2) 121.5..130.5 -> 125.0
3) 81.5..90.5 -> 87.0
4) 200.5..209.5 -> 207.0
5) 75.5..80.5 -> 78.0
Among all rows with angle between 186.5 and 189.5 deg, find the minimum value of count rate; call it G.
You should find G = 122.5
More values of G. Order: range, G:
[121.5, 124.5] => 102.3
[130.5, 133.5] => 102.6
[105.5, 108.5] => 101.7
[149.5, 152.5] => 102.7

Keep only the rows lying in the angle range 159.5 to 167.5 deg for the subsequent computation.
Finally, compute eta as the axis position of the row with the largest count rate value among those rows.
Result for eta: 167.0 deg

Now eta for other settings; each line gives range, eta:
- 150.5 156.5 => 152.0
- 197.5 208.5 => 200.0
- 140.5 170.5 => 169.0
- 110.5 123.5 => 117.0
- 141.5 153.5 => 152.0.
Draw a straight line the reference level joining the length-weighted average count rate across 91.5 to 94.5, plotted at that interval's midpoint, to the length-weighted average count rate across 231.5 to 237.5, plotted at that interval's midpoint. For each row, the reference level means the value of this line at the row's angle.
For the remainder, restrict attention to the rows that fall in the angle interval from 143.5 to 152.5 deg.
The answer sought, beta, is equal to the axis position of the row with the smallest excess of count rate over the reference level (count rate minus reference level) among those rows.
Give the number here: 149.0 deg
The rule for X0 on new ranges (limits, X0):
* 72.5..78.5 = 75.0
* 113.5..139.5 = 117.0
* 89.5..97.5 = 95.0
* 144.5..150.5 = 150.0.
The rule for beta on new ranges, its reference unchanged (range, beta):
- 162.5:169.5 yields 166.0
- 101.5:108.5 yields 107.0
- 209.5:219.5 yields 219.0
